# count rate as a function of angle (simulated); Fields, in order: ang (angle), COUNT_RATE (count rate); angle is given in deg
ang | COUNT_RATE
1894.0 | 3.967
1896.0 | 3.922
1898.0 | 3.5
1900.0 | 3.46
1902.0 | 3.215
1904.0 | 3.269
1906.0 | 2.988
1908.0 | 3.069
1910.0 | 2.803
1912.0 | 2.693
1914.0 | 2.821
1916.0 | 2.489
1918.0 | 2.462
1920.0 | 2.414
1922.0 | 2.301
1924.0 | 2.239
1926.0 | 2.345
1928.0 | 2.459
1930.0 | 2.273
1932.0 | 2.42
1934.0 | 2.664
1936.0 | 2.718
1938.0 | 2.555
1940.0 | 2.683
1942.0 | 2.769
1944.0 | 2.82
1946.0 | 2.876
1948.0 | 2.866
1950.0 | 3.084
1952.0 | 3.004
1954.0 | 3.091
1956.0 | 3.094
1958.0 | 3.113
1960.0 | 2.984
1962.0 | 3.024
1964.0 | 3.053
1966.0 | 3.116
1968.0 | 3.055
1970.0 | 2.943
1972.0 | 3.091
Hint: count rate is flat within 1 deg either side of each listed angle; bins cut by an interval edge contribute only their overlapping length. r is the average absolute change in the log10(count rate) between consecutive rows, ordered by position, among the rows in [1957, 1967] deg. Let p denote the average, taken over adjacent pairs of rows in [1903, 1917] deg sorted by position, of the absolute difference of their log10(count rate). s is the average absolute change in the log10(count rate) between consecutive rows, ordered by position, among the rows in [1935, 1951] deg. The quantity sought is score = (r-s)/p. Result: -0.22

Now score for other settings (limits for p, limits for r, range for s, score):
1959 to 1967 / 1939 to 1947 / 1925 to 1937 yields -2.62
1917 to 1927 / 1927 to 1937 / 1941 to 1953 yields 1.02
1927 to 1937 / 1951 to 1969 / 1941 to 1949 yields 0.06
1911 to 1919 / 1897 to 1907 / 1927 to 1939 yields -0.26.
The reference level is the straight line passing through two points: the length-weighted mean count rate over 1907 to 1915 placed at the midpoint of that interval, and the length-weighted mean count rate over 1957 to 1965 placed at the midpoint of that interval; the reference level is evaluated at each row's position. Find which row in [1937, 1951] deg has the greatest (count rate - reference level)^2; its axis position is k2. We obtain 1938.0 deg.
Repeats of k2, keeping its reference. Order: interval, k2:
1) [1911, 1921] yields 1920.0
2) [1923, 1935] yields 1924.0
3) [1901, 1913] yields 1904.0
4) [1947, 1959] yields 1948.0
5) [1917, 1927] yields 1924.0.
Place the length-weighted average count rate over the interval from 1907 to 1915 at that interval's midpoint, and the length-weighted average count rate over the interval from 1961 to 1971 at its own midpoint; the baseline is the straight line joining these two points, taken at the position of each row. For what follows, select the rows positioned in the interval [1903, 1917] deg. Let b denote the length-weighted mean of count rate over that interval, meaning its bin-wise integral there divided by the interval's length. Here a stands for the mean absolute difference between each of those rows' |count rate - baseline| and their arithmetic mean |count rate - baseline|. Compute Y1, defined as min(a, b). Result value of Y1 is 0.12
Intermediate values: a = 0.12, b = 2.9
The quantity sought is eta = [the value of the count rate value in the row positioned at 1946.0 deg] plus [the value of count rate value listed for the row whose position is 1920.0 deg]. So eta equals 5.3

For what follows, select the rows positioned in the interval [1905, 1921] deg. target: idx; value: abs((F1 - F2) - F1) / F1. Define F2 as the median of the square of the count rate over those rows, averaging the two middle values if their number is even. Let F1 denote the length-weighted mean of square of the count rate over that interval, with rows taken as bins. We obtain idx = 1.02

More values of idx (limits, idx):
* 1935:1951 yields 1.00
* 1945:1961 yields 1.02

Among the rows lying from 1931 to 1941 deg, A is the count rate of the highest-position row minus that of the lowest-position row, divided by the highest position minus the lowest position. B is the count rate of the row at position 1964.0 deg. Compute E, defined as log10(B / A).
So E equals 2.0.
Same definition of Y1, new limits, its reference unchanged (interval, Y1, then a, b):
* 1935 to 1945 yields 0.07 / 0.07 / 2.7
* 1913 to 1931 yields 0.13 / 0.13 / 2.4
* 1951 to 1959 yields 0.03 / 0.03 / 3.1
